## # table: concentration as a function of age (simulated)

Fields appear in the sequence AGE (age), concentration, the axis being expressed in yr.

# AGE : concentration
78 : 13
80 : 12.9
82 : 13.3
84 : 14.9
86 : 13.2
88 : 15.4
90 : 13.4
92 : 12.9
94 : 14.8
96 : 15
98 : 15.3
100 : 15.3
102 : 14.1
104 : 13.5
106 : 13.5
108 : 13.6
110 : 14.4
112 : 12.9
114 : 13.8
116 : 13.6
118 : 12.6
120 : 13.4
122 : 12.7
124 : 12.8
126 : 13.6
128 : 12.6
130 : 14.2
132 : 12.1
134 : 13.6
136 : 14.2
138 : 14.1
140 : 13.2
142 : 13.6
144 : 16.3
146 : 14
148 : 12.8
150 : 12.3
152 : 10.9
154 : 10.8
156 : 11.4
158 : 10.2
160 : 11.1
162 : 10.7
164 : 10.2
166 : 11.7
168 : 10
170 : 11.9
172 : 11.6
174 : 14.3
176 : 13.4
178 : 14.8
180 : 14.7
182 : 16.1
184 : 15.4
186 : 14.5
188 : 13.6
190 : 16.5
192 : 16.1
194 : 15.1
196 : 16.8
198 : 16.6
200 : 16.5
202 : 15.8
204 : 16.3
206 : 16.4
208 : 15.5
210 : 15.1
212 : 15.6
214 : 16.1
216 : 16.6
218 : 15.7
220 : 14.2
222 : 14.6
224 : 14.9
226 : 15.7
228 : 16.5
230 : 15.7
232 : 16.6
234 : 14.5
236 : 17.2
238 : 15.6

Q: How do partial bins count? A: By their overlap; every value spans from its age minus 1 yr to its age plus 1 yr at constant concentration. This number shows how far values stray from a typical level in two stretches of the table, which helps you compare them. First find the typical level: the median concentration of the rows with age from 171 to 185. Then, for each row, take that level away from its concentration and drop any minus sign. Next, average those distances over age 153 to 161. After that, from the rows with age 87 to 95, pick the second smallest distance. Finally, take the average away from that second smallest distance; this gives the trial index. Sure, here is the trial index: -3.1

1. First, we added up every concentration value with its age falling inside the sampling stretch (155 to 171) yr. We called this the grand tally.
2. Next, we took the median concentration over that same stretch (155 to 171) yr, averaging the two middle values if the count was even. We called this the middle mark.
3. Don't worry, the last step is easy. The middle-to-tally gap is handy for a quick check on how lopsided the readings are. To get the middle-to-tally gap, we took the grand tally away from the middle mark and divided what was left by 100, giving -0.76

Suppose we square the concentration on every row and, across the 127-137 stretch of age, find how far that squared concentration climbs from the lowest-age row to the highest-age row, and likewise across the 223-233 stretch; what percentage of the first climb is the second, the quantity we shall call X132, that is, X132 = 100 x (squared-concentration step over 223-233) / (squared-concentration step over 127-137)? 125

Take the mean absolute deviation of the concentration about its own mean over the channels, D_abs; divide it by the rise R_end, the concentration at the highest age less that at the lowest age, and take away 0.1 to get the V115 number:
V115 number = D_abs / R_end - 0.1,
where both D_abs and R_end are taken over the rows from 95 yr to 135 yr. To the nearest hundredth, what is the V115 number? -0.58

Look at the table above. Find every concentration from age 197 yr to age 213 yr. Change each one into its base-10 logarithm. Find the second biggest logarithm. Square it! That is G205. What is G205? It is 1.48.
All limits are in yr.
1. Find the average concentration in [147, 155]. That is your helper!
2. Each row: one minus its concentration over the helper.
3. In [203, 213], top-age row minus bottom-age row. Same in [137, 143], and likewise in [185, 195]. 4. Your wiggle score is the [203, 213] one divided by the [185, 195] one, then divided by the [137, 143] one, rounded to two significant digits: -27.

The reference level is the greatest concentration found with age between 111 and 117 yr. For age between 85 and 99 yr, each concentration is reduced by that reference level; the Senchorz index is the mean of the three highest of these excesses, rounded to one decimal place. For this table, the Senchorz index 1.4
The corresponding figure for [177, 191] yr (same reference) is 2.2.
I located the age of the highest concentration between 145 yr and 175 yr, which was 174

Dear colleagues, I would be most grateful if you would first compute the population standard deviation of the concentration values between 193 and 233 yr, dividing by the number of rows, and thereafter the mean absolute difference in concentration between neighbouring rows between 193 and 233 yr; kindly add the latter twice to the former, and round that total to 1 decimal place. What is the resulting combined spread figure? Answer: 2.0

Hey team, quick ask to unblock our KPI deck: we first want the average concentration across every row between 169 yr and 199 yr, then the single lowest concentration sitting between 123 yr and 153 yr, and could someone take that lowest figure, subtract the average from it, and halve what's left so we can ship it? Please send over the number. -1.9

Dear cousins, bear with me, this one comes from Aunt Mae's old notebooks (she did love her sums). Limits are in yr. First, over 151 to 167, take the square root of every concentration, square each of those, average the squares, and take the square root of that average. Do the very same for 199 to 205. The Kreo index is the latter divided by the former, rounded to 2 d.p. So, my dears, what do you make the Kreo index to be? 1.22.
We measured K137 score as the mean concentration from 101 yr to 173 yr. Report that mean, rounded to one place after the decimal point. 12.7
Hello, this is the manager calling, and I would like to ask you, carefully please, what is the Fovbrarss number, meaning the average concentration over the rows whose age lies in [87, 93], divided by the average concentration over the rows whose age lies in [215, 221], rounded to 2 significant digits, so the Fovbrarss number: 0.90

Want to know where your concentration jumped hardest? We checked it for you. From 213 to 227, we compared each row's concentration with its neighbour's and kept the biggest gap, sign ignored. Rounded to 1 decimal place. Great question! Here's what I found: 1.5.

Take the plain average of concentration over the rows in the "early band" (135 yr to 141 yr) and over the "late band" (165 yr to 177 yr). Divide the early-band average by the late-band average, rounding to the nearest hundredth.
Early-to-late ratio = 1.14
